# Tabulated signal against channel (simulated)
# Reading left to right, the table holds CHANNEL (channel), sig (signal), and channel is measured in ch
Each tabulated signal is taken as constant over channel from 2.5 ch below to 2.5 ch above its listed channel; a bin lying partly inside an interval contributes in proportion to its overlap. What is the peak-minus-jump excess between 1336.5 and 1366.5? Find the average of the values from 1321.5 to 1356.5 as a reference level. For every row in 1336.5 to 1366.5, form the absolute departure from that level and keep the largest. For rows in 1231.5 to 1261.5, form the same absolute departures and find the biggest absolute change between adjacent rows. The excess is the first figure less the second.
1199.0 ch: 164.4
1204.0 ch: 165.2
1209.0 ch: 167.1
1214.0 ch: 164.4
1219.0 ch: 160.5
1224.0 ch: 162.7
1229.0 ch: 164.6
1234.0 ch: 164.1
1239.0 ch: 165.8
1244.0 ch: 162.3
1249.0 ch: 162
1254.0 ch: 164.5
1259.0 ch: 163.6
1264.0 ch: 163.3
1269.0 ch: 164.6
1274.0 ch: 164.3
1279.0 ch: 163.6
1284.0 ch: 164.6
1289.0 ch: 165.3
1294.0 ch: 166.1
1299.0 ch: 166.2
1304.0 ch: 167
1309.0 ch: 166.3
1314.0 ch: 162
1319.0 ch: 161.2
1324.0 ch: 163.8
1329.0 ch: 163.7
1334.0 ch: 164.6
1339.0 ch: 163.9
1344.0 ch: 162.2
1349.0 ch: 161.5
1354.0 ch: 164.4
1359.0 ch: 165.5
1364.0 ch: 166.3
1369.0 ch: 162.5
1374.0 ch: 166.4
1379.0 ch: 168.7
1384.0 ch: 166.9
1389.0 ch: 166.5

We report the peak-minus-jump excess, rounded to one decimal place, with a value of 1.2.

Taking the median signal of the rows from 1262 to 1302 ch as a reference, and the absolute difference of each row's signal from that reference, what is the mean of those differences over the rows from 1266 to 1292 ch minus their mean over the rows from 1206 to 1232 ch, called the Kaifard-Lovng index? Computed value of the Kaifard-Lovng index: -1.3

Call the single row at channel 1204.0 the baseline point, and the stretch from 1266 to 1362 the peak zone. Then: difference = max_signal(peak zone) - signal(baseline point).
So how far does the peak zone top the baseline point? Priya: 1.8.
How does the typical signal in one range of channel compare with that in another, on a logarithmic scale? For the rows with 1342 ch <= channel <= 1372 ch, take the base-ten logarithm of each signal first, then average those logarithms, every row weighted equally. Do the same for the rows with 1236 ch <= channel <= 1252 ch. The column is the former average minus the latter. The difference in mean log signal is 0.0010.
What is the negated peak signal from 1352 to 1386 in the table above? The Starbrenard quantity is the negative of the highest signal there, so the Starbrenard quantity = -169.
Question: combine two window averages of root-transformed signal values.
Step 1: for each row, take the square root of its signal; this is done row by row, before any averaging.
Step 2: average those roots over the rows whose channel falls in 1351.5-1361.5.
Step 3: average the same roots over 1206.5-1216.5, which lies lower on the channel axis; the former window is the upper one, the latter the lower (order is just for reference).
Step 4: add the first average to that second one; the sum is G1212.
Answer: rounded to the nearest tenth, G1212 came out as 25.7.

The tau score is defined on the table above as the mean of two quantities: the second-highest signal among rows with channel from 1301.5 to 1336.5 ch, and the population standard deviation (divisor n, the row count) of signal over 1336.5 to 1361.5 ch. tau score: 83.9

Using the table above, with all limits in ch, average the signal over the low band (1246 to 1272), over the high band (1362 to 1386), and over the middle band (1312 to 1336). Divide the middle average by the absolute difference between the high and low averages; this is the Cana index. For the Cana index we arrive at 64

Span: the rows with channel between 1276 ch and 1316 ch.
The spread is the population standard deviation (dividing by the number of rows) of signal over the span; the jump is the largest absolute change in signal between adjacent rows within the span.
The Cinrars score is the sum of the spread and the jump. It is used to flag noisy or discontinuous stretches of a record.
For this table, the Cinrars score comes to 5.86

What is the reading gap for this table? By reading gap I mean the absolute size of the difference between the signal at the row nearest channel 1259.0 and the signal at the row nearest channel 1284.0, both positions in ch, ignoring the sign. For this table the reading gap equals 1.00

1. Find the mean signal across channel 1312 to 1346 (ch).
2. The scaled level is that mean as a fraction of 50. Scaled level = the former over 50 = 3.26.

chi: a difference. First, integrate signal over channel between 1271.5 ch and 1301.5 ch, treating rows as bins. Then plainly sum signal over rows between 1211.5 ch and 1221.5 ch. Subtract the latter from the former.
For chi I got 4626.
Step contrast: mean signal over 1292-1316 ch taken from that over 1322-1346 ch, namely -2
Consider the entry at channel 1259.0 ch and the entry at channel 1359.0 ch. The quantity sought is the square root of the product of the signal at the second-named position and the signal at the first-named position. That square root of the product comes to 164.5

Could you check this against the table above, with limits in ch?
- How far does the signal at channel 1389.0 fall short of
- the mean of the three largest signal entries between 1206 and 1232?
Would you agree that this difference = -1.1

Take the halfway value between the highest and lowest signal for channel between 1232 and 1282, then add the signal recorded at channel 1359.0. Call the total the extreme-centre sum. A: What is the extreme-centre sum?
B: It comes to 329.4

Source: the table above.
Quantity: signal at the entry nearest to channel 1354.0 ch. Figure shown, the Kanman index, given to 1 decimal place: 164.4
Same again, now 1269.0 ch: 164.6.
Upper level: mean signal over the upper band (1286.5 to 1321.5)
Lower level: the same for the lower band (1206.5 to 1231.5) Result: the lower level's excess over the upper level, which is -1.01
